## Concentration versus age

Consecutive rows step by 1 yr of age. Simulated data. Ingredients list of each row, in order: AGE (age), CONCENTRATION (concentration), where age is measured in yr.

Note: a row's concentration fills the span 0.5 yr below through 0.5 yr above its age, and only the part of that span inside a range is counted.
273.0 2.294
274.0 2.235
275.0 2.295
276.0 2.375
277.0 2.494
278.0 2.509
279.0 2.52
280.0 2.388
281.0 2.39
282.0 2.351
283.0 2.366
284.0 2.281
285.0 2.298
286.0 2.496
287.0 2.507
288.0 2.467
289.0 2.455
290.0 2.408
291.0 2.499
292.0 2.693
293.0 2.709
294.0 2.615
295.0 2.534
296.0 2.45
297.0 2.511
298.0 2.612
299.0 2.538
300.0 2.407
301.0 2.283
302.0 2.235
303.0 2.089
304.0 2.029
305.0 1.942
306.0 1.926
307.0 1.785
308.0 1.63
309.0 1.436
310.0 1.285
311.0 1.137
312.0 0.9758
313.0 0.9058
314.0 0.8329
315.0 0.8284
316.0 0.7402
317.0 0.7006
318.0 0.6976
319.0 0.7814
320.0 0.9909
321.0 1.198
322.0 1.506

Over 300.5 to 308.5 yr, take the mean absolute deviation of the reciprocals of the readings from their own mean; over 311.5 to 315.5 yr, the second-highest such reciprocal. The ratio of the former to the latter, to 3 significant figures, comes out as 0.0365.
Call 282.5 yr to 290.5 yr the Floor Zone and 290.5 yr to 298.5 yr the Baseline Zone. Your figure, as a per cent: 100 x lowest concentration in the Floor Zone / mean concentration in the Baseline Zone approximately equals 88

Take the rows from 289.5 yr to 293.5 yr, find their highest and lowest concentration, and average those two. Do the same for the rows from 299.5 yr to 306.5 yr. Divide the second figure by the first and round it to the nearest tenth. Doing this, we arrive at 0.8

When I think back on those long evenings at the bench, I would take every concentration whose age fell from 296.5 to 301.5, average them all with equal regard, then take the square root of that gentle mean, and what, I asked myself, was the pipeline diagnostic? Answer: 1.6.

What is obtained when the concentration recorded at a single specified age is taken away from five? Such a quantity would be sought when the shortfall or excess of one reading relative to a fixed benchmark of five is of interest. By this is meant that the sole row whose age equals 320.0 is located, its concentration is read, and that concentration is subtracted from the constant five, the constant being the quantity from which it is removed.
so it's 4.01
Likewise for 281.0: 2.61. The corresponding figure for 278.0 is 2.49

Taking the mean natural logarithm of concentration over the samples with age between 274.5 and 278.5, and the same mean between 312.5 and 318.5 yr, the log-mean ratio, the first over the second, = -3.6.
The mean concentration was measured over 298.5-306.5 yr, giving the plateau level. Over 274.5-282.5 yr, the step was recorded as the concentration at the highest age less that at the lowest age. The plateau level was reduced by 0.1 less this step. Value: 2.1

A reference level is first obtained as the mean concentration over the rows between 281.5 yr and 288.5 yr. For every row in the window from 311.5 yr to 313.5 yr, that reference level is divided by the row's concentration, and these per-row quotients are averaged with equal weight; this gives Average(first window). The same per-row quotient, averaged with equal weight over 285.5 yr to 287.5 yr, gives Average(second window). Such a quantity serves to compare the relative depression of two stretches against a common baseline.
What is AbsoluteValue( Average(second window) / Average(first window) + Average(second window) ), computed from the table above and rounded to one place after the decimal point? 1.3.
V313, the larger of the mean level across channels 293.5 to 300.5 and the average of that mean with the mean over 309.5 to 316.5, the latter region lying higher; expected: 2.52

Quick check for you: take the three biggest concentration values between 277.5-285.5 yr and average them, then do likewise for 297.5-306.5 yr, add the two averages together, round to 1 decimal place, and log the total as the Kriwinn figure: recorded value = 5.0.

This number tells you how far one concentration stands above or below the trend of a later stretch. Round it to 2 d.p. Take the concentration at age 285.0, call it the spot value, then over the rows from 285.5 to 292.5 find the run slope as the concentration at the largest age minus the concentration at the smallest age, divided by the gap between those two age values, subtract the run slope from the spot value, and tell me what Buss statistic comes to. 2.27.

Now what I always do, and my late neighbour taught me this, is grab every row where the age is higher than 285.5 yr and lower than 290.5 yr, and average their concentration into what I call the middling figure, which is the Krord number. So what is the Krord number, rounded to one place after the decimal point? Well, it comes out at 2.5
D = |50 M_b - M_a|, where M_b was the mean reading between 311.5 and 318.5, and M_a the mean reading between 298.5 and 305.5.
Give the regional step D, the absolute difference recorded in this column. 38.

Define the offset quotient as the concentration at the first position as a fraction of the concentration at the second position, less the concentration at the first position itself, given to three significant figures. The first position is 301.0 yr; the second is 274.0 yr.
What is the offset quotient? -1.26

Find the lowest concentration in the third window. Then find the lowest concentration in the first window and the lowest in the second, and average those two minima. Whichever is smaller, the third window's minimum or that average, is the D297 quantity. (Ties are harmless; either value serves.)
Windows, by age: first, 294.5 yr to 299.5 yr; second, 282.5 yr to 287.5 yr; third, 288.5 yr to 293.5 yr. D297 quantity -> 2.37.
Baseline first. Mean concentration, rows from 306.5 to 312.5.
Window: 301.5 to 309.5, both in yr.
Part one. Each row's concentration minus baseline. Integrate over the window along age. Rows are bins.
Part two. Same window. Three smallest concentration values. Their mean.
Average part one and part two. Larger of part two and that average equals 3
